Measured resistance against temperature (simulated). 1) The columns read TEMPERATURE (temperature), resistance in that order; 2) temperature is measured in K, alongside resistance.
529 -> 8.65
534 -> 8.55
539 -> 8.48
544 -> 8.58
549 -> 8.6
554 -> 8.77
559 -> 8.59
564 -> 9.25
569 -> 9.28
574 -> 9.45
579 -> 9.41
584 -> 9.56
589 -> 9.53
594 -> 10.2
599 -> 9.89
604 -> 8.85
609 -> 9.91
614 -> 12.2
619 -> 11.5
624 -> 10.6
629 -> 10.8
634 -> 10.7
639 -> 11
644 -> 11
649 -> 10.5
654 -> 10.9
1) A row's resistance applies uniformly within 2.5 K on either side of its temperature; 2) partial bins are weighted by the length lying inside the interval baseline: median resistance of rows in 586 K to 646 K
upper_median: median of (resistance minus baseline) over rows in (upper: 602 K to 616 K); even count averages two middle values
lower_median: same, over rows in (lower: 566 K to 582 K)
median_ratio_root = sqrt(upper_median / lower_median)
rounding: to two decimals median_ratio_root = 0.77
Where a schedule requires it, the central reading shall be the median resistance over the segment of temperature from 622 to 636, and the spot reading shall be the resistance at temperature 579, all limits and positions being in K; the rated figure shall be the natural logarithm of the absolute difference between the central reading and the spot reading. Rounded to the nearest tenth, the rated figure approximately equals 0.3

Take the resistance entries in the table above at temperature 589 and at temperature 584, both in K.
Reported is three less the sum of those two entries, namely -16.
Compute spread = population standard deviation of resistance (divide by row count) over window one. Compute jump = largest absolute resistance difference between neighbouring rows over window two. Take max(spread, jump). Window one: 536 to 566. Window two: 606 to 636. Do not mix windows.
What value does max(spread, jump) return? 2.3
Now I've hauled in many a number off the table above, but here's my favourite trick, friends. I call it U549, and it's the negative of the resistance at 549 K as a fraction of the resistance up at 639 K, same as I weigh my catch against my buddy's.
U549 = -0.78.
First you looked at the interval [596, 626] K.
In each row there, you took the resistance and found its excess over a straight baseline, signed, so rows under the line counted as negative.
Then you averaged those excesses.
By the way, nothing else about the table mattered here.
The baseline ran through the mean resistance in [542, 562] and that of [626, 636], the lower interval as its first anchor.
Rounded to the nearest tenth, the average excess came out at 0.3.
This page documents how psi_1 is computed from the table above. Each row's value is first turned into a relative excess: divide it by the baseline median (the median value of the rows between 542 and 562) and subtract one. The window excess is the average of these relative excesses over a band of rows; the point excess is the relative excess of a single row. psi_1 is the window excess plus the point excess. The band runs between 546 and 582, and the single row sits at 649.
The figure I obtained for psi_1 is 0.27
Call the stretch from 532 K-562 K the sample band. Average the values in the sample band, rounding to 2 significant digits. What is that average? 8.6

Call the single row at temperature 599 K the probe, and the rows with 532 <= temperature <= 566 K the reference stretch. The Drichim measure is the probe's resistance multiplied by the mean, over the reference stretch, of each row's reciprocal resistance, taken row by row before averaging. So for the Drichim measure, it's 1.14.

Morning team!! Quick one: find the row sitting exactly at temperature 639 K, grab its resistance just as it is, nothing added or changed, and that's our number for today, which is 11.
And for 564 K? 9.25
